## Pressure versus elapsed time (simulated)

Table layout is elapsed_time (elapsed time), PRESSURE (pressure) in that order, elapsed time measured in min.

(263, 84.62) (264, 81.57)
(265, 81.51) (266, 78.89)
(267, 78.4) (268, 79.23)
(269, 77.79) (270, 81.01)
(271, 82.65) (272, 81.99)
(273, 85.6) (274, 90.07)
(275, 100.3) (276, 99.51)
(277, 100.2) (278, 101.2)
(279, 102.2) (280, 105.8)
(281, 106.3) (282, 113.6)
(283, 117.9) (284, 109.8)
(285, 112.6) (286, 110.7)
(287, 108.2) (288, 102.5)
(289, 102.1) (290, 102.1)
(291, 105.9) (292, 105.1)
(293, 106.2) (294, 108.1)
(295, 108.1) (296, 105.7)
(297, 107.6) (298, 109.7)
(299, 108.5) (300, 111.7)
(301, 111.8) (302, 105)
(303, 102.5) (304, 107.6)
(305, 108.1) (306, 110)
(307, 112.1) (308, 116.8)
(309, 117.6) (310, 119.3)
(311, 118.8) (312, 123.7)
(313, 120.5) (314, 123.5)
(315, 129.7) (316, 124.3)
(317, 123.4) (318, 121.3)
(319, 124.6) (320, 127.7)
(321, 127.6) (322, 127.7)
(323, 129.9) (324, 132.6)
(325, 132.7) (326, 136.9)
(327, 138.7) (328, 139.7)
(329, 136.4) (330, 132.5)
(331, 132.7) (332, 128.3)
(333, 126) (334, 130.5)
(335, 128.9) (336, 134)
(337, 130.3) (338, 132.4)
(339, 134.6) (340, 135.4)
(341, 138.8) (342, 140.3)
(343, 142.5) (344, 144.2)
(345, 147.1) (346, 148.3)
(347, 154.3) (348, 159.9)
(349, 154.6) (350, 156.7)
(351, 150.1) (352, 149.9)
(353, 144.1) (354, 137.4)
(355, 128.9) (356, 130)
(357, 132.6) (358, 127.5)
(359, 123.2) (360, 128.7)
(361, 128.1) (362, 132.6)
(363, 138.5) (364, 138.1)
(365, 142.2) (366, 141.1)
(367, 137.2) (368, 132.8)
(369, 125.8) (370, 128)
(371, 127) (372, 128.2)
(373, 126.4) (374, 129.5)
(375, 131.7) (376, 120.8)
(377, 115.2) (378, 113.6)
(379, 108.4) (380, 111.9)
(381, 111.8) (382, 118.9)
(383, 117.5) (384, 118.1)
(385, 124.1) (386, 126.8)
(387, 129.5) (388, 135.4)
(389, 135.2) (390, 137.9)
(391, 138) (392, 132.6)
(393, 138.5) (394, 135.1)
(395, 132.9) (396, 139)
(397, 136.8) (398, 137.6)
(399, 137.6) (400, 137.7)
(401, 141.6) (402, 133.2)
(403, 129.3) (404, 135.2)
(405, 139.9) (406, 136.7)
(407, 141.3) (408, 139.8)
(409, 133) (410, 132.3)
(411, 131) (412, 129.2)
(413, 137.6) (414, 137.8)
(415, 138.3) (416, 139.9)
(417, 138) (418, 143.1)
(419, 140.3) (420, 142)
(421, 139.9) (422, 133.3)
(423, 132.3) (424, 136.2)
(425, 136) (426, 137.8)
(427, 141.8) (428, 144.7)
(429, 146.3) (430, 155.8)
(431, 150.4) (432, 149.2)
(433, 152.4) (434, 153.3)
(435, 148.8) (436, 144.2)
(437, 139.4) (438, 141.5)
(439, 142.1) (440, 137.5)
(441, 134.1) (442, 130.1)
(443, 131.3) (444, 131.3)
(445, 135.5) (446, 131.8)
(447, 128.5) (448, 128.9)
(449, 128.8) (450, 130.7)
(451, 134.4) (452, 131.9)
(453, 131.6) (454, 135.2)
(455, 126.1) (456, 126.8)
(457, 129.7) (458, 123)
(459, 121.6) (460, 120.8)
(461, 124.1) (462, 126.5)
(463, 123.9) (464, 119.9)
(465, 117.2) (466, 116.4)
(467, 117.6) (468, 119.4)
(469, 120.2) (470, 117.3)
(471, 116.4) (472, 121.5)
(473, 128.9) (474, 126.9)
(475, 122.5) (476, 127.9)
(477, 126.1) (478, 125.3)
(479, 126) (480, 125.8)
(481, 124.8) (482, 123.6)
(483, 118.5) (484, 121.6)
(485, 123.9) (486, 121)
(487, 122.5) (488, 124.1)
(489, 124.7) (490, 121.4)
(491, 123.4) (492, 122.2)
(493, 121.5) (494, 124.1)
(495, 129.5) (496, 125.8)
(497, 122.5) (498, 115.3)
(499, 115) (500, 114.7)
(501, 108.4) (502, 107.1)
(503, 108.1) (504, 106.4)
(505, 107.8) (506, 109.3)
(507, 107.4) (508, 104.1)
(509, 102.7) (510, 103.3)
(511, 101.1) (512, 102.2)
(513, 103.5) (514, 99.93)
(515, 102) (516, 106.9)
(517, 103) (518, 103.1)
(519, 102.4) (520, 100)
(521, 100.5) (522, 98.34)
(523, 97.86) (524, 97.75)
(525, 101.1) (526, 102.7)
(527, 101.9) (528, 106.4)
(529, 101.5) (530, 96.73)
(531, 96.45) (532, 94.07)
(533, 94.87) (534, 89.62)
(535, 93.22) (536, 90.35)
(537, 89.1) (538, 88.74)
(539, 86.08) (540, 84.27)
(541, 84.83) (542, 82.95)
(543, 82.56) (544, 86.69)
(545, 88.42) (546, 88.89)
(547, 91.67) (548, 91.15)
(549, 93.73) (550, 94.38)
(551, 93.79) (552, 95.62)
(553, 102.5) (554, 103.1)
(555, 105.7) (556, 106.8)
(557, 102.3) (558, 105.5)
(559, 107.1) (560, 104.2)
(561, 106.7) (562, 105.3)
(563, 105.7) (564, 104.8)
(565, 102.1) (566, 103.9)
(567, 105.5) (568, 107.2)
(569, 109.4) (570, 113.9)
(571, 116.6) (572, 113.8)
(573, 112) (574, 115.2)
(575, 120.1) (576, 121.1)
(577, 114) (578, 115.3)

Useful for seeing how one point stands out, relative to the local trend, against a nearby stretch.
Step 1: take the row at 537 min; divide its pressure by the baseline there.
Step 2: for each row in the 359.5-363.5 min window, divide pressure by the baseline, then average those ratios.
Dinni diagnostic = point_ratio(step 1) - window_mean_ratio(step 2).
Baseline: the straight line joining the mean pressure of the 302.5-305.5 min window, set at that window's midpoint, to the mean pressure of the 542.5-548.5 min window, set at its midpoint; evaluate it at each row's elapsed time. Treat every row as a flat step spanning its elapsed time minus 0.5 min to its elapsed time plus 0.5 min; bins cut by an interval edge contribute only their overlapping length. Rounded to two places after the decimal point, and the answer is -0.29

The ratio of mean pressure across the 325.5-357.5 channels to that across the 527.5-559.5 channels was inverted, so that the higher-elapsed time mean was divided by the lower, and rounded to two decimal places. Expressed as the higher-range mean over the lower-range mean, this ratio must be 0.68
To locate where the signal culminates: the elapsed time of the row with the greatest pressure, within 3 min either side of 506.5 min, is 506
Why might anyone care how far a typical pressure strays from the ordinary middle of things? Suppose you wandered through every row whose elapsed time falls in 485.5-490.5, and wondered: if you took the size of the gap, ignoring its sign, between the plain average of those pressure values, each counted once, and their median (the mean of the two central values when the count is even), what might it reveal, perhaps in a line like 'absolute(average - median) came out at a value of 0.24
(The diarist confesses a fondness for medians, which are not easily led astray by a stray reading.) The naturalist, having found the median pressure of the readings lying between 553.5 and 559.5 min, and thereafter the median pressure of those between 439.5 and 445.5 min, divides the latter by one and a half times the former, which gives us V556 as 0.84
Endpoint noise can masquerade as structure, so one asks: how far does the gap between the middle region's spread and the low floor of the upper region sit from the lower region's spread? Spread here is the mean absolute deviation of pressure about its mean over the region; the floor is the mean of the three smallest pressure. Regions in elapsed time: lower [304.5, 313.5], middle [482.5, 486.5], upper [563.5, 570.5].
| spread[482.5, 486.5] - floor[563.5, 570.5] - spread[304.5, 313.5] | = 106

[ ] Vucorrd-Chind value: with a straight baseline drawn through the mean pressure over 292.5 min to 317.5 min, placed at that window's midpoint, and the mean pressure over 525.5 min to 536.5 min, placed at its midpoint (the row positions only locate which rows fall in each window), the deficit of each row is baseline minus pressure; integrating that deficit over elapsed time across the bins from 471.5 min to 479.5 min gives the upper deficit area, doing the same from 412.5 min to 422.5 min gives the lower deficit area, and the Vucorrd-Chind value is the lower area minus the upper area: -140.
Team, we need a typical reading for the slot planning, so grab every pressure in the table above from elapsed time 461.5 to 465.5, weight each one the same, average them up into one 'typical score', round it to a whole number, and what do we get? 122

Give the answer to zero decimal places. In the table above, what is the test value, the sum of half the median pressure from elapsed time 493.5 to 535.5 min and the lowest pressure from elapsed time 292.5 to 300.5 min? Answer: 157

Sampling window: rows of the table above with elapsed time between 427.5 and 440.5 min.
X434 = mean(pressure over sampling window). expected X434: 147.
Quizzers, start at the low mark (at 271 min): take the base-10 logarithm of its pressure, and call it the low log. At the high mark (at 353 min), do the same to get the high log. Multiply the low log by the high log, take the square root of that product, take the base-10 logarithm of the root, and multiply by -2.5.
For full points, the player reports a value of -0.771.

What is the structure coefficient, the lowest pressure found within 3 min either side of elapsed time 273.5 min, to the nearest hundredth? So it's 81.99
